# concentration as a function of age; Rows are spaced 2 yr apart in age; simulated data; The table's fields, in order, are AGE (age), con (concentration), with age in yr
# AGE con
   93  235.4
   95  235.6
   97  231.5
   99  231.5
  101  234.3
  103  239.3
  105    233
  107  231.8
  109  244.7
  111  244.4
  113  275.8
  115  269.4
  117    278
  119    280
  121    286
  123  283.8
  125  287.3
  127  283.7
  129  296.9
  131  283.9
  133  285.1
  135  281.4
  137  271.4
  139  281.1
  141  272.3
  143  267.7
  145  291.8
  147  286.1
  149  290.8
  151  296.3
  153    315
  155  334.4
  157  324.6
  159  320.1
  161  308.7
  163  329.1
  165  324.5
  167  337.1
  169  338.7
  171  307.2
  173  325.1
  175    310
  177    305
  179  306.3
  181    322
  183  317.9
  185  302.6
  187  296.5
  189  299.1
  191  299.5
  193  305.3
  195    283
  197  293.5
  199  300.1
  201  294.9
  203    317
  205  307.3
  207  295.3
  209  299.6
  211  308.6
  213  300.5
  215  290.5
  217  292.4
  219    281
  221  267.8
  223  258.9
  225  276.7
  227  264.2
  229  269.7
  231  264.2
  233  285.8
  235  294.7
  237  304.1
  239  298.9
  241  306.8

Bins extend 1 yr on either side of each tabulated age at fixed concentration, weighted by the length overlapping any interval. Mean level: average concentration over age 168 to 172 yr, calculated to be 323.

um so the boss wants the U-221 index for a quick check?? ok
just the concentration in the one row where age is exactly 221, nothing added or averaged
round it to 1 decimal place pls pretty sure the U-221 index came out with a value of 267.8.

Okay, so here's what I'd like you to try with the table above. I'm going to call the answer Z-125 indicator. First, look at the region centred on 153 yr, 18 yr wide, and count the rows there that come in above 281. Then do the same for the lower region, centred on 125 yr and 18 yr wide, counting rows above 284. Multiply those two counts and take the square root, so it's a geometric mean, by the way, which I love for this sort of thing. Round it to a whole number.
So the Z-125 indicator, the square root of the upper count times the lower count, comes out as 6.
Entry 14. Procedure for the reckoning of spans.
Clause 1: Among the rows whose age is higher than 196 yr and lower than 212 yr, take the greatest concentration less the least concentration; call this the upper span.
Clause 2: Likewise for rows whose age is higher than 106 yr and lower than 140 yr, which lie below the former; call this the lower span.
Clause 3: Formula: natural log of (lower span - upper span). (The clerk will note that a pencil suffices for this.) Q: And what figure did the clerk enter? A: 3.7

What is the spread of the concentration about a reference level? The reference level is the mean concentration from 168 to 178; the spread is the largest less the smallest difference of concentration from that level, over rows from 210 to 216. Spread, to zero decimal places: 18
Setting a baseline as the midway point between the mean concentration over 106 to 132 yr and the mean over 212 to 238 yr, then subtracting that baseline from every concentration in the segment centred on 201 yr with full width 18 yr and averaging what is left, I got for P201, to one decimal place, 22.8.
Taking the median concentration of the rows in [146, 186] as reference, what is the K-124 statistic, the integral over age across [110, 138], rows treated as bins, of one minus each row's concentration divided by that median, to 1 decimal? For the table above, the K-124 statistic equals 3.3 yr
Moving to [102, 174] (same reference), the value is 6.2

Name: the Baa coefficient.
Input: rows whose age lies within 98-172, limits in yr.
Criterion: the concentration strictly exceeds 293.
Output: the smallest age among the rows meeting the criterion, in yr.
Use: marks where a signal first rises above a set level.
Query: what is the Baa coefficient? 129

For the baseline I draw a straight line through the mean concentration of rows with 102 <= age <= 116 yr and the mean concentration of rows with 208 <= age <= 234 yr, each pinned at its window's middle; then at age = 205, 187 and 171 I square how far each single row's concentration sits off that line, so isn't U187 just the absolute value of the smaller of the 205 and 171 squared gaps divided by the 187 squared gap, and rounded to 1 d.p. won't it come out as 1.5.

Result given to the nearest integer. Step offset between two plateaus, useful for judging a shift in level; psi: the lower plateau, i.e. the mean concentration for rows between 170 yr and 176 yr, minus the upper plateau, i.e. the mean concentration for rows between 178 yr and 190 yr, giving 7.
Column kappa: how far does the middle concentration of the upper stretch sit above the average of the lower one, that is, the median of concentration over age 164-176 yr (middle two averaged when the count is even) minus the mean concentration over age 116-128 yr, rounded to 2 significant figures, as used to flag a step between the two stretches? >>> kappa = 42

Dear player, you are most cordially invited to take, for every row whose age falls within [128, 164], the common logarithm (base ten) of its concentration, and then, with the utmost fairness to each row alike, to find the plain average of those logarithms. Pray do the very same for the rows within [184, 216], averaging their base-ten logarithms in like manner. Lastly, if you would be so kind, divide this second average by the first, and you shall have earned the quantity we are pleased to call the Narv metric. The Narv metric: 1.00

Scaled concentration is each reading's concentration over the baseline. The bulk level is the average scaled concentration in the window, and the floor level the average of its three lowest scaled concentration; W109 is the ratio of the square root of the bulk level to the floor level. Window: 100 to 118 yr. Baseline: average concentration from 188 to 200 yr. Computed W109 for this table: 1.17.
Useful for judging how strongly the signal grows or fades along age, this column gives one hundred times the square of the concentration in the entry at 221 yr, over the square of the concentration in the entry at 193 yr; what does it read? 77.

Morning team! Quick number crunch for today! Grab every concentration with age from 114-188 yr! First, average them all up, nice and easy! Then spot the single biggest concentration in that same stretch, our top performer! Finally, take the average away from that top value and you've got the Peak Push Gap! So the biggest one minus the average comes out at 39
